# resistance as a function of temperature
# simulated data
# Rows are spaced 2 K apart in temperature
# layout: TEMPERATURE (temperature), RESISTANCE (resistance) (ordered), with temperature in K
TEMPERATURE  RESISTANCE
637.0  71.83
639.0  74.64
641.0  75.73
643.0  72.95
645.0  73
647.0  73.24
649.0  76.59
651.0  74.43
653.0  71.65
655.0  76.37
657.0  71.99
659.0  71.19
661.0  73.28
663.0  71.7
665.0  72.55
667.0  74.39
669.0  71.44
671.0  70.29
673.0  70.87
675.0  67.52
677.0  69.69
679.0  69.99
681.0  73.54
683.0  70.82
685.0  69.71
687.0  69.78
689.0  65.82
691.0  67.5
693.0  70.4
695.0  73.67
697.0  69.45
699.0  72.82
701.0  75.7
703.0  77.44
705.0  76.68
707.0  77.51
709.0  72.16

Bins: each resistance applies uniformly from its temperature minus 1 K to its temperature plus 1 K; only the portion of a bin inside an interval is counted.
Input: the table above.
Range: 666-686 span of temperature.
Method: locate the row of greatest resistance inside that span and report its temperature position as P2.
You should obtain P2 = 667.0 K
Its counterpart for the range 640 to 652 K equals 649.0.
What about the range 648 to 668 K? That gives 649.0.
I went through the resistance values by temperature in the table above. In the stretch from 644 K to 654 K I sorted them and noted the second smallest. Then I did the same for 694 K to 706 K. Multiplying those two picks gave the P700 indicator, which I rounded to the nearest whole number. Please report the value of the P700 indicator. 5316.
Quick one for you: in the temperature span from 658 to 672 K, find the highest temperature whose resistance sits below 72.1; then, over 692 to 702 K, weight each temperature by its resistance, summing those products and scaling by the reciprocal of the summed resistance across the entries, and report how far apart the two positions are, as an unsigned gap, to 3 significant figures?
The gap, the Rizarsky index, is 26.1 K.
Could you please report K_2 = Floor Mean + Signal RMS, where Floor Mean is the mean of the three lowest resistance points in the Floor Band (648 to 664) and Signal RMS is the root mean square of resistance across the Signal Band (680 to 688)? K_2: 142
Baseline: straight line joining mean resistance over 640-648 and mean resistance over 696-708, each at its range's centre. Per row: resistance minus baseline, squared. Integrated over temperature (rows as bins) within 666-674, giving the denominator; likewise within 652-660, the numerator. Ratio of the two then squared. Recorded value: 0.41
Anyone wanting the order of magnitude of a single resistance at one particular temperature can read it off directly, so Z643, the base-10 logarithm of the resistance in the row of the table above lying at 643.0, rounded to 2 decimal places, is 1.86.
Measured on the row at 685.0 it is 1.84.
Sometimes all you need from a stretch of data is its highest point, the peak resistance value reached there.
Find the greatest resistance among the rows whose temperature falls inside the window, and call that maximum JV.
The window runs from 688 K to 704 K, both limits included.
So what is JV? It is 77.44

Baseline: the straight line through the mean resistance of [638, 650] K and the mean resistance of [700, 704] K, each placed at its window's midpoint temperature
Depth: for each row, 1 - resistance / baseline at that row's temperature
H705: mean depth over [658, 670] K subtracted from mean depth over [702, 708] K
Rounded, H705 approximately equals -0.04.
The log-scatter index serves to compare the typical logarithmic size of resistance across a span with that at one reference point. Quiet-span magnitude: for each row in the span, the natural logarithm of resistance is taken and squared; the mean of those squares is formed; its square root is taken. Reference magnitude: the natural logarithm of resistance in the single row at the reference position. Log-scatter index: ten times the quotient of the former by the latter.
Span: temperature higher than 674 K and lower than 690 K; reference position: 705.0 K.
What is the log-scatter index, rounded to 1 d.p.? 9.8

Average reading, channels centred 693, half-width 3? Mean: 70.5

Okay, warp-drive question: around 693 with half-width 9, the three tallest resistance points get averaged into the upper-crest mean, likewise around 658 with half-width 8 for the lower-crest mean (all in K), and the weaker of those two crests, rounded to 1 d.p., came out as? 74.1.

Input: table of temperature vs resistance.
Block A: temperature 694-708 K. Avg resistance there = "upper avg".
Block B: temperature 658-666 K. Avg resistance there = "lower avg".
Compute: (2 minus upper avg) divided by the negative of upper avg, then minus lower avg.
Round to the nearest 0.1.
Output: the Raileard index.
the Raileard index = -71.2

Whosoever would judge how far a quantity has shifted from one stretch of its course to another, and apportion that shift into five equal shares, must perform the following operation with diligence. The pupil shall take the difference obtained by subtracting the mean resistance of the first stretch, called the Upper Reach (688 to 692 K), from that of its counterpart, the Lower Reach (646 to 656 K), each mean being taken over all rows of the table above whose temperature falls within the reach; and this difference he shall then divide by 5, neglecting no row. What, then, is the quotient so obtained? 1.6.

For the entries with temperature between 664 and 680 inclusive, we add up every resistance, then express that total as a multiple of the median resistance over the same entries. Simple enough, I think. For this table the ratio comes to 8.030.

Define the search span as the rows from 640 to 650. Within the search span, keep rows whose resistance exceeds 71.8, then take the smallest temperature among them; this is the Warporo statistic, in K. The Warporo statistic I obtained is 641.0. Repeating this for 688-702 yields 695.0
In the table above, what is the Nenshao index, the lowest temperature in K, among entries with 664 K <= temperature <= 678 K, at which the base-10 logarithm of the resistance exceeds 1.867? 667.0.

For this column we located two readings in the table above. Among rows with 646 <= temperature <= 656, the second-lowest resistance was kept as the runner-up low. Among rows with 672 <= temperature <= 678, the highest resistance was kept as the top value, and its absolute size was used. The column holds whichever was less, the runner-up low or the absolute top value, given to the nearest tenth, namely 70.9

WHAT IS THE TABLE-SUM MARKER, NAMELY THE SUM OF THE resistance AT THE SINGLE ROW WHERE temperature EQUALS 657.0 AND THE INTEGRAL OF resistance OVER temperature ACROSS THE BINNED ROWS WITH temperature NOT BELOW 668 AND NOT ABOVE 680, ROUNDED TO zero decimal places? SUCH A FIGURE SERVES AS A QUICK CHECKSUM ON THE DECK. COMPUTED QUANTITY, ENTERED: 912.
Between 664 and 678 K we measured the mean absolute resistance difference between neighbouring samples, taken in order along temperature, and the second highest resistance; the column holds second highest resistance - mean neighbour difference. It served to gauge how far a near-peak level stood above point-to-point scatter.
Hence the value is 70.5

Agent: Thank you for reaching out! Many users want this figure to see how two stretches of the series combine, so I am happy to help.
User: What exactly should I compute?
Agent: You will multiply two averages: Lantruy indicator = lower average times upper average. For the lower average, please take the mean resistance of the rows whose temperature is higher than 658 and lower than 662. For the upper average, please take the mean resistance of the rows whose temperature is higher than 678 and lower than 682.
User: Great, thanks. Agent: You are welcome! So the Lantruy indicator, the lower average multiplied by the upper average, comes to 5184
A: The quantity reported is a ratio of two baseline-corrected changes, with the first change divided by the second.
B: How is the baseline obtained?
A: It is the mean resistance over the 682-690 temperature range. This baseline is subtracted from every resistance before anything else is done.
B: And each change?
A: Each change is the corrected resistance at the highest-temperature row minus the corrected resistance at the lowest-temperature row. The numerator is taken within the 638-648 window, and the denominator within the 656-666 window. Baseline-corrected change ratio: -2.5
